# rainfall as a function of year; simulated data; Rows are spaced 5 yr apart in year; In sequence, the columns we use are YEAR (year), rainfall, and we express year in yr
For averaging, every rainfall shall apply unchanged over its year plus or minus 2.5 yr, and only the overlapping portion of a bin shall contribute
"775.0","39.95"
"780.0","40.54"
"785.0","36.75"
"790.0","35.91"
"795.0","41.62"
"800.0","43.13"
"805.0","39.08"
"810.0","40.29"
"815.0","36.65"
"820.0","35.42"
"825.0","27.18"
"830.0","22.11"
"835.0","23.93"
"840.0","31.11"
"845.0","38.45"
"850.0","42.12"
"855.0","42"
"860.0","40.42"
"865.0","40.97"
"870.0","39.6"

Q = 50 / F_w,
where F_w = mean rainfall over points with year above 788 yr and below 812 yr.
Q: 1.25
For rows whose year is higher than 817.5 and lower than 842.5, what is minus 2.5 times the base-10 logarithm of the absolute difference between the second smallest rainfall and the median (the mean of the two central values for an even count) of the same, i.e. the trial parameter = -1.3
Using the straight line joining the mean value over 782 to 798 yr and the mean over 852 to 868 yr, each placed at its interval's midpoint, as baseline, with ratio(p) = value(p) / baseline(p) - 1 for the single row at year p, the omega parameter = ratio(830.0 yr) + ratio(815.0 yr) -0.51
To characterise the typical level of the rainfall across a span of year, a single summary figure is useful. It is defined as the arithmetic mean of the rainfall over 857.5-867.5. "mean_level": 40.7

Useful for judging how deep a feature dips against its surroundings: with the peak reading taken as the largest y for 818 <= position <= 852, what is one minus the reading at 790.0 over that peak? 0.147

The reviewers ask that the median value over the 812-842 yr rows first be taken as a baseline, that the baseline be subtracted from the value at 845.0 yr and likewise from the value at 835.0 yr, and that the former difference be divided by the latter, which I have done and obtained -1.8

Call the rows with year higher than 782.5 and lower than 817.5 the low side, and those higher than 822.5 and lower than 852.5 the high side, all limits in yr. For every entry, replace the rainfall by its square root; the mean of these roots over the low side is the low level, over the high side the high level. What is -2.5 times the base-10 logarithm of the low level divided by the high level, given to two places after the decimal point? -0.14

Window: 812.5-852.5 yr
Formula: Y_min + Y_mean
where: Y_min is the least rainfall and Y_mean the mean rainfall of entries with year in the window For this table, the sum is 54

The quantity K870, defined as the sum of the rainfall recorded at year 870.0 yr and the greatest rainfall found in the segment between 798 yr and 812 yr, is 82.7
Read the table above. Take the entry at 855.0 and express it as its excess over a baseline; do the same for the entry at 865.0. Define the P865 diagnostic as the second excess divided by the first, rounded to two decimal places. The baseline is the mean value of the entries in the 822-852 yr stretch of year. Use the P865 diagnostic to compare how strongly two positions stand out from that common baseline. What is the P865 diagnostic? 0.91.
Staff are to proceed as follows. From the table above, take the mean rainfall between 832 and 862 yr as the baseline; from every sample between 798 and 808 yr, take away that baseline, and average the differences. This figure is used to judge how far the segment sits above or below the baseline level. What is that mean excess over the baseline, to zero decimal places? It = 5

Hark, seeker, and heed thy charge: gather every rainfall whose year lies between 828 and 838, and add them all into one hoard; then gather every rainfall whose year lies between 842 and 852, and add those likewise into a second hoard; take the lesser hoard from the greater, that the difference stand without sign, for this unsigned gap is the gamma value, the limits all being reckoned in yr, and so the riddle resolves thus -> 35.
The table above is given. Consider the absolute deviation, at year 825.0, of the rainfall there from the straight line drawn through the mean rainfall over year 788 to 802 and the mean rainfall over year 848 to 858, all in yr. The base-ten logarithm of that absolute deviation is 1.1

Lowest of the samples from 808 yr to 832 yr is 22.11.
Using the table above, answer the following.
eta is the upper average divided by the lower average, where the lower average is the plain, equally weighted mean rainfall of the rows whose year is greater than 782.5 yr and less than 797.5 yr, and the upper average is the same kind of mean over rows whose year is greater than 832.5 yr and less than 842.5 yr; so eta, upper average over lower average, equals 0.72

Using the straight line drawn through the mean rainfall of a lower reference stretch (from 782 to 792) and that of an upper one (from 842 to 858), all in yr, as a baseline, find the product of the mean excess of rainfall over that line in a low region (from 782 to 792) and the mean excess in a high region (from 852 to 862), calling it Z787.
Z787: 0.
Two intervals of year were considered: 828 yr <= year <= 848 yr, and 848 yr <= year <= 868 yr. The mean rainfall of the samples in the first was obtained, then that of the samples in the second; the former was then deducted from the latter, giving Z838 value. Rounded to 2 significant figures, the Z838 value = 12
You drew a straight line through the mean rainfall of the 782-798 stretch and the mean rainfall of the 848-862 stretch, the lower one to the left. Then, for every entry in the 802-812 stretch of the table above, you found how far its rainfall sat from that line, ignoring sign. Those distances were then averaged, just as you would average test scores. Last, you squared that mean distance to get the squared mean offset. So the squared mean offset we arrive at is 0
